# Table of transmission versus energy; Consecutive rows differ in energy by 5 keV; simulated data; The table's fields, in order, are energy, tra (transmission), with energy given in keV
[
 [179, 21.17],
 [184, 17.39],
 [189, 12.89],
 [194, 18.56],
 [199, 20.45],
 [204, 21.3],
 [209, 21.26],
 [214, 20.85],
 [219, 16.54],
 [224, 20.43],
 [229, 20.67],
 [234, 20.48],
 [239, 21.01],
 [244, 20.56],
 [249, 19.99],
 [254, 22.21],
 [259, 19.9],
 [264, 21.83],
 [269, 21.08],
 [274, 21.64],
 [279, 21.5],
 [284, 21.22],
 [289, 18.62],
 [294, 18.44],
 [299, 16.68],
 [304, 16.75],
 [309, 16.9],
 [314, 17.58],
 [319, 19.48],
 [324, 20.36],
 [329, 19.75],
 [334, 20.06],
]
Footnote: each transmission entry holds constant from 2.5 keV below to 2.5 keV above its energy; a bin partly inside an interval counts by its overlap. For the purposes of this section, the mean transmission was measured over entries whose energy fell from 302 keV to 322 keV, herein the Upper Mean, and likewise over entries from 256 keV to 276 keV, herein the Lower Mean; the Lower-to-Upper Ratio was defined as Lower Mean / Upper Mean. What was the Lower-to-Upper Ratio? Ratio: 1.19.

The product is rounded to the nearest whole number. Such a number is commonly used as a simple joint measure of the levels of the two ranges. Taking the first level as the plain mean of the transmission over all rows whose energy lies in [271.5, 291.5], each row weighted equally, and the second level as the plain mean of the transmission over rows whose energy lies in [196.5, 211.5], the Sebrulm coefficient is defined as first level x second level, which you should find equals 436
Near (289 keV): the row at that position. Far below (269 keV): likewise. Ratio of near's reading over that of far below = 0.88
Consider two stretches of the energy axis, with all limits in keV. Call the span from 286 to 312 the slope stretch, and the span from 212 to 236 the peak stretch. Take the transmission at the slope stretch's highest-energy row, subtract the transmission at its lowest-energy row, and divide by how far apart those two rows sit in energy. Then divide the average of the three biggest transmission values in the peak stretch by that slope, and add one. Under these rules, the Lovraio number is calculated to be -239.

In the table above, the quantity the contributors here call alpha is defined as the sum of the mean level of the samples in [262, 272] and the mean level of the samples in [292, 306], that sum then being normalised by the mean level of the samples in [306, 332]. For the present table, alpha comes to 2.06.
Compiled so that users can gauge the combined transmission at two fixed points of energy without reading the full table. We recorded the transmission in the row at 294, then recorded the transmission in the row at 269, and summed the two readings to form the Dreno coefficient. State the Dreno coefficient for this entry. 40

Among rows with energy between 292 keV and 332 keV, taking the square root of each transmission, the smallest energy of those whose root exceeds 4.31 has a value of 319 keV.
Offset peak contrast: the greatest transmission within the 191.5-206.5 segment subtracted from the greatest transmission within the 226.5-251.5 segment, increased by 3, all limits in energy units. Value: 2.7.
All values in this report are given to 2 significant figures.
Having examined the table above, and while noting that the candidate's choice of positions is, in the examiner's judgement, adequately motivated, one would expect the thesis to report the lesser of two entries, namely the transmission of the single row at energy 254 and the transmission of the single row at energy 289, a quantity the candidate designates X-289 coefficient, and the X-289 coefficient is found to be 19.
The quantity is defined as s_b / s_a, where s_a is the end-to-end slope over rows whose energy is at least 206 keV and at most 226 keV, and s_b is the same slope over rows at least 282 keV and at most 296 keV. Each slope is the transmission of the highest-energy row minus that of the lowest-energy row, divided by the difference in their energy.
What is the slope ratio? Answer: 5.0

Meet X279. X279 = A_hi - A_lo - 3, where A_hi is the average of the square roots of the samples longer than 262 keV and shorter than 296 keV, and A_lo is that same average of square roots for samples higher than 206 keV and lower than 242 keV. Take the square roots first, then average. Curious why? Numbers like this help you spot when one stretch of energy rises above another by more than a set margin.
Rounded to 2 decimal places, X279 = -2.95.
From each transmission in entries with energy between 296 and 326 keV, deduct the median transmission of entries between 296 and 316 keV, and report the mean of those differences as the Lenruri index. 1.1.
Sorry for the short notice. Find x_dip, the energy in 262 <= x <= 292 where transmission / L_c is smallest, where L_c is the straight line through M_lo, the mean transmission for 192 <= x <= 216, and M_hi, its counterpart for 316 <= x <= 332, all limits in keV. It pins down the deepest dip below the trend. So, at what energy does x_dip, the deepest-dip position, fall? 289 keV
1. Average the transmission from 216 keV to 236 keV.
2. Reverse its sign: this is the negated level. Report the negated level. -19.5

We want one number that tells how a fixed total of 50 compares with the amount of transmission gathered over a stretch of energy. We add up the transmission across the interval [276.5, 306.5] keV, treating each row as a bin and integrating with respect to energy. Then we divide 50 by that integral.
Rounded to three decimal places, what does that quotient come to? 0.088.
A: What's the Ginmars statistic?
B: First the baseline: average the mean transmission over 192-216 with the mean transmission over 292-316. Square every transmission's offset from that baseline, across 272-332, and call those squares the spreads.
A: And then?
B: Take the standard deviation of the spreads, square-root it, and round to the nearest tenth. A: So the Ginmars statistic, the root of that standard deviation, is 1.6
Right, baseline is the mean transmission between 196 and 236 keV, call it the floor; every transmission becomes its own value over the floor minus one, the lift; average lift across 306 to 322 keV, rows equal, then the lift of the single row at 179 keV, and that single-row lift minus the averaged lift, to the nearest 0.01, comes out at 0.16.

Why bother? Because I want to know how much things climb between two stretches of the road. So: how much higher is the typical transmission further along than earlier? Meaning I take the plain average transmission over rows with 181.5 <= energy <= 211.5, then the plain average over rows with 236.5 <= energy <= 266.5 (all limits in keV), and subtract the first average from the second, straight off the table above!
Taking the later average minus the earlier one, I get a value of 2.3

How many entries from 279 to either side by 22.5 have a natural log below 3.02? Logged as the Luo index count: 4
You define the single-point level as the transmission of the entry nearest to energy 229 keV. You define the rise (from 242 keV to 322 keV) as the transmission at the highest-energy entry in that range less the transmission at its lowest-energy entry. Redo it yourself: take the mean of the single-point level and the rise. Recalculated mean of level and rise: 9.8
